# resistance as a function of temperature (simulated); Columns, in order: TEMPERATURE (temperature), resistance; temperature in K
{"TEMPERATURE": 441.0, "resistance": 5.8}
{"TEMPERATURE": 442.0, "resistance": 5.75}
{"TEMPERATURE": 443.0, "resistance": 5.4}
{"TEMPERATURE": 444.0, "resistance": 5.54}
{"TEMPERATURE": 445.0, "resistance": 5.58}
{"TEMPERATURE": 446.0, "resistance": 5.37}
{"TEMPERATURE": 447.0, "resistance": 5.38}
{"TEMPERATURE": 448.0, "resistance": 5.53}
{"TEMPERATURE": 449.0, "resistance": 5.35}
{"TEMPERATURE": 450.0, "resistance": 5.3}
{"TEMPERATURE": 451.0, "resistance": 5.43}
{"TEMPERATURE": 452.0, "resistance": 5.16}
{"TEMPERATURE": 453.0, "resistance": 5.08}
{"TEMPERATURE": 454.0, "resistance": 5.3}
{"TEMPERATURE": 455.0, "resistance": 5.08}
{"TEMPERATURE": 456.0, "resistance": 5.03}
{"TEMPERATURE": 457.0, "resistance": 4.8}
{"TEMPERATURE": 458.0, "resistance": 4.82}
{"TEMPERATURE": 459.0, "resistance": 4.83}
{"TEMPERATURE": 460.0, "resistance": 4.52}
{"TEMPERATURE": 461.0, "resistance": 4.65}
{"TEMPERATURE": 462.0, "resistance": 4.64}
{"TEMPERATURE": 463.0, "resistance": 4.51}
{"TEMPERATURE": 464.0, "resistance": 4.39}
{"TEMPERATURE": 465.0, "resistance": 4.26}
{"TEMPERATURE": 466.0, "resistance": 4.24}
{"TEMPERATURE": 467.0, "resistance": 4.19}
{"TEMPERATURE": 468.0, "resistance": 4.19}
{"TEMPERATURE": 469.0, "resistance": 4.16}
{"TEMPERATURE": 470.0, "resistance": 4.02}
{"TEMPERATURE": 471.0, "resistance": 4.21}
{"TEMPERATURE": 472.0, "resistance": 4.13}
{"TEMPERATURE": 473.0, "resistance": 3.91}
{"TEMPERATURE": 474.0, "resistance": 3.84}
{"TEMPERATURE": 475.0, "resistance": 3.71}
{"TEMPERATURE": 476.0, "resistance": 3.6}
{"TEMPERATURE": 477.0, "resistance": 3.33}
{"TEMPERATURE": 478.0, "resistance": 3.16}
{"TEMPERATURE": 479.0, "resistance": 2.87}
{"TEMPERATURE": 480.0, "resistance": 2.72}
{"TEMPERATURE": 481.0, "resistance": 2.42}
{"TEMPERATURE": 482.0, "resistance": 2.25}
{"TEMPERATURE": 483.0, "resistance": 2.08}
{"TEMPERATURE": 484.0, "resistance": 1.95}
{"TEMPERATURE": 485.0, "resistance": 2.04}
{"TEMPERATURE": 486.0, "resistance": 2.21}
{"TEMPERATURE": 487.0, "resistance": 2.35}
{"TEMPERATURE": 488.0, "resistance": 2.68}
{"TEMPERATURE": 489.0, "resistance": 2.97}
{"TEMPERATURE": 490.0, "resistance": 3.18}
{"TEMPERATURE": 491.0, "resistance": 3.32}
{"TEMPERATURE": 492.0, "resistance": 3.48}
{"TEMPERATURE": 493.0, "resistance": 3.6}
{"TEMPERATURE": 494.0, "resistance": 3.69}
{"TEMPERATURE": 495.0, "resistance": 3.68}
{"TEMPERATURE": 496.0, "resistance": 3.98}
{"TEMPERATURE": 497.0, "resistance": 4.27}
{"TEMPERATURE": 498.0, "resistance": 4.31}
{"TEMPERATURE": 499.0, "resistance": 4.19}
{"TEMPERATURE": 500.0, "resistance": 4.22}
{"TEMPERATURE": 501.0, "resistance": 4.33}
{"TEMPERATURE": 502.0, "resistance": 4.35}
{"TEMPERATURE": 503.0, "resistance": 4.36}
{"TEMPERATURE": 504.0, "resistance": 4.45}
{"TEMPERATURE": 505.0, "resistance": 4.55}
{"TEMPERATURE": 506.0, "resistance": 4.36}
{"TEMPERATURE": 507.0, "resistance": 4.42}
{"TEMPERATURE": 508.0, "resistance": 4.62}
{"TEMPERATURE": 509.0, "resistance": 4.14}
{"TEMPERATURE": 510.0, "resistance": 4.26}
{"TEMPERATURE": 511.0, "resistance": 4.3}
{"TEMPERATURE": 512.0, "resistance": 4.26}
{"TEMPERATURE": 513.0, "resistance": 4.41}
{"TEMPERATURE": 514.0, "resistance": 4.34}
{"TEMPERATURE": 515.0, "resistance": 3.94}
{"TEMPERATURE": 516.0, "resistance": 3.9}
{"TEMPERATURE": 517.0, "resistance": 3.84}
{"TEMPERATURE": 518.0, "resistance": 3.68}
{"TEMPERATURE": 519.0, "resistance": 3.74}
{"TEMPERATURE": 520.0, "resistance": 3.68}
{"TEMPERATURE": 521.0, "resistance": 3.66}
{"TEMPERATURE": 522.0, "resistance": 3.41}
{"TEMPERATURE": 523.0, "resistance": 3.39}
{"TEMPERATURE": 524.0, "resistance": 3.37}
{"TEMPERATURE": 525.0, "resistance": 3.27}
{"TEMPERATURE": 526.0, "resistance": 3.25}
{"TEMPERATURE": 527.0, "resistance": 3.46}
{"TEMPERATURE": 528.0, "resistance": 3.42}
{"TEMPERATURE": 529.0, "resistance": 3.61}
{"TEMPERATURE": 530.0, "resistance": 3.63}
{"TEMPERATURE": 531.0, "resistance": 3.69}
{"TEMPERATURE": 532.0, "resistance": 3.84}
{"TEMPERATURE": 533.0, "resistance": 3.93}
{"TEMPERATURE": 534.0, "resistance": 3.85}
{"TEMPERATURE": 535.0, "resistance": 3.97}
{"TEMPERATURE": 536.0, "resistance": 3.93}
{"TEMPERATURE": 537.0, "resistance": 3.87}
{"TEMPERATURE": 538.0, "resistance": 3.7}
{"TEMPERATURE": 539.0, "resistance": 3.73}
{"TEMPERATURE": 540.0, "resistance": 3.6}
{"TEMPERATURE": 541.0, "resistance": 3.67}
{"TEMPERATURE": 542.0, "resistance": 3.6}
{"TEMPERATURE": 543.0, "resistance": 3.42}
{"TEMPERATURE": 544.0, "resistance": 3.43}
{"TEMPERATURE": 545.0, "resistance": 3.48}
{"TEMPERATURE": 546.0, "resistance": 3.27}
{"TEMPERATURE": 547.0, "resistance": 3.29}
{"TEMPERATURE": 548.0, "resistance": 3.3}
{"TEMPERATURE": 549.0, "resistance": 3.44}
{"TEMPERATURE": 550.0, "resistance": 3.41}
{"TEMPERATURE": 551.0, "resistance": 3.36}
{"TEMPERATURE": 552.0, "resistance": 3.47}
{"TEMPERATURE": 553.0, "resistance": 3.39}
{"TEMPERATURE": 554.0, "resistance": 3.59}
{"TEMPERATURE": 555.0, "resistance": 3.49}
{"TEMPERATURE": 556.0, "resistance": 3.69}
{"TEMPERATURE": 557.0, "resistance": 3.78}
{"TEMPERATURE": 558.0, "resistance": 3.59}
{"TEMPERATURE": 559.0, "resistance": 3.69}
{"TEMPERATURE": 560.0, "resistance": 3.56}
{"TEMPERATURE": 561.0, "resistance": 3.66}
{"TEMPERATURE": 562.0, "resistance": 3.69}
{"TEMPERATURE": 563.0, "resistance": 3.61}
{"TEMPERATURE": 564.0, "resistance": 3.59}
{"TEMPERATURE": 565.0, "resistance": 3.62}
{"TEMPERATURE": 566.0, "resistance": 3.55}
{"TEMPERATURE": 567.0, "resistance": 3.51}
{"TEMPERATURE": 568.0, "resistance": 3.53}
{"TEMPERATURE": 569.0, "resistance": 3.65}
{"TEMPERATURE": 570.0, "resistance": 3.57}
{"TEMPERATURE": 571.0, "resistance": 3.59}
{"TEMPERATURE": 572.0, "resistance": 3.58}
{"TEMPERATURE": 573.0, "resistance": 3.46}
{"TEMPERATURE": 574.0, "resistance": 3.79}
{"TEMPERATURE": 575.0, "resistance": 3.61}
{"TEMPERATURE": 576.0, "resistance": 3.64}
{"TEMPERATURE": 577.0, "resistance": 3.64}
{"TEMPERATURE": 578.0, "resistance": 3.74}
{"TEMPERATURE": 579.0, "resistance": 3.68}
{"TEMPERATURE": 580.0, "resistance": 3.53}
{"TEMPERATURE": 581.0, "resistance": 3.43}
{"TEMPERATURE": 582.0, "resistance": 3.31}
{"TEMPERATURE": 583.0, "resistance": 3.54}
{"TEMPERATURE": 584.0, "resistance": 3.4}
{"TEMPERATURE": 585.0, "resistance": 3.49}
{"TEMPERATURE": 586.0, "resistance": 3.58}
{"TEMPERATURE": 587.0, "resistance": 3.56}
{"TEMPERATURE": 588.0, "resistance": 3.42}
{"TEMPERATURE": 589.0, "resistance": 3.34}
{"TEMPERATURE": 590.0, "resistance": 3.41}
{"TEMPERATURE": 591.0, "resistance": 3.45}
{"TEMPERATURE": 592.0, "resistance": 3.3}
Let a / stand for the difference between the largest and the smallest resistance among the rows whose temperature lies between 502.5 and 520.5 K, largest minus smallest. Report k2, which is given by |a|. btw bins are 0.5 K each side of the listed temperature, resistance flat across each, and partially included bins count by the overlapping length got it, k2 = 0.94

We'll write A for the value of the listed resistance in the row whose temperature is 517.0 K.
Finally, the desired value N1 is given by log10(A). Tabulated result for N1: 0.584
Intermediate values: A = 3.84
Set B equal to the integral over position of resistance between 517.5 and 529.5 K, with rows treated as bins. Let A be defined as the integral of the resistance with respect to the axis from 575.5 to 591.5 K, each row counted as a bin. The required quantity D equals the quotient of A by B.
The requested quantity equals 1.3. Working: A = 56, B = 42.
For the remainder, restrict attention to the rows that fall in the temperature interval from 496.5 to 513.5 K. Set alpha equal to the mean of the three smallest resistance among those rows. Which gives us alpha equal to 4.2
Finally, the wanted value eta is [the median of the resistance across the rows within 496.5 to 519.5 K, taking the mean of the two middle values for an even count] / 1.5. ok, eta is 2.9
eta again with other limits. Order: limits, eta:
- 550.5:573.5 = 2.4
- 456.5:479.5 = 2.8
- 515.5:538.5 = 2.5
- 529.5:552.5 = 2.4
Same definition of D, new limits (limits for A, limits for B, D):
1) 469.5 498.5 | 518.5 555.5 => 0.7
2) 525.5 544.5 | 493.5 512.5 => 0.9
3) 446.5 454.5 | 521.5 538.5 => 0.7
